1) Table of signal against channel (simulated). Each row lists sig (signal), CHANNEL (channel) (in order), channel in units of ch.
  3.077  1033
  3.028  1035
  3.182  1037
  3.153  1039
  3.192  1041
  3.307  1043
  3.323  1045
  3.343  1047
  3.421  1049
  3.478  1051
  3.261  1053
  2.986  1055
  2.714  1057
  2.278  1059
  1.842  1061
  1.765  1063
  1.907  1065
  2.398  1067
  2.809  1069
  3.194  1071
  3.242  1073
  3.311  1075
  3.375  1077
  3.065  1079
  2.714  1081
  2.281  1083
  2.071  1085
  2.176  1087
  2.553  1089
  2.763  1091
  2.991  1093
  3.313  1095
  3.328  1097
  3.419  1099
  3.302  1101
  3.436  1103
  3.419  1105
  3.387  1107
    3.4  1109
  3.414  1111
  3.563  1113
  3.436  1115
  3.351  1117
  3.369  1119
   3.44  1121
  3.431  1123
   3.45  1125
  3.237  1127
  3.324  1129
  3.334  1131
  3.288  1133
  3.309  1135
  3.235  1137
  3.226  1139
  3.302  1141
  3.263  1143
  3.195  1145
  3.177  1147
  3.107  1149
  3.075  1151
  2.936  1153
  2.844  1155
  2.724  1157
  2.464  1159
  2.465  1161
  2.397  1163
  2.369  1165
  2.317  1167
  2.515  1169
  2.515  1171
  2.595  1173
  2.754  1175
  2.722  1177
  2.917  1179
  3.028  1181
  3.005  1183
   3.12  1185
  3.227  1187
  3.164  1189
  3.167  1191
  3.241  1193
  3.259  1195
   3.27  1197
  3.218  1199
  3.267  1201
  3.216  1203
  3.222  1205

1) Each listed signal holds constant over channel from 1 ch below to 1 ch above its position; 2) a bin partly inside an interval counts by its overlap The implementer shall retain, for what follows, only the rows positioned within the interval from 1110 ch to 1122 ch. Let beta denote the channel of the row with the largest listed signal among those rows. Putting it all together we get 1113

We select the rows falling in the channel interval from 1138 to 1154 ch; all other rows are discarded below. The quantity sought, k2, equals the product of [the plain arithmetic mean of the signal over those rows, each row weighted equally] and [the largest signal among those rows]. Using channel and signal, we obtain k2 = 10.4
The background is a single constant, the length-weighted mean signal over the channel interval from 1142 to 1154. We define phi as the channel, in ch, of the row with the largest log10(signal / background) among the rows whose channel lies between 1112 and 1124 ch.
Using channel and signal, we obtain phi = 1113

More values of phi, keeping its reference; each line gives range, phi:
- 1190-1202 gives 1197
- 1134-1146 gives 1135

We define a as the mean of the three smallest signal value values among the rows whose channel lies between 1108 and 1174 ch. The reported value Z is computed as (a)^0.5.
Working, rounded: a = 2.4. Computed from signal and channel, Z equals 1.54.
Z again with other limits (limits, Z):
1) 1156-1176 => 1.54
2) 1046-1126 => 1.36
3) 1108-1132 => 1.82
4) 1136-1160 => 1.64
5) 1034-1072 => 1.36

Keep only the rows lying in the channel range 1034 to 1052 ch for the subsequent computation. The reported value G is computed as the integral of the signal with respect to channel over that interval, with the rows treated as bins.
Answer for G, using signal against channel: 59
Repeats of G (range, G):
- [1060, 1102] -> 116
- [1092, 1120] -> 94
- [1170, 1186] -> 45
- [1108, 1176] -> 208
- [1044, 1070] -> 71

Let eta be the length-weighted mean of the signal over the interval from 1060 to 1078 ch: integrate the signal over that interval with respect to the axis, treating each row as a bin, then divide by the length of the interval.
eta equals 2.6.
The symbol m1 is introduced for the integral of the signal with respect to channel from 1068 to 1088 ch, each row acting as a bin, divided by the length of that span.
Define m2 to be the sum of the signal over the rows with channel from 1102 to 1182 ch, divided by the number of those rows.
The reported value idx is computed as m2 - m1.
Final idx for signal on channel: 0.2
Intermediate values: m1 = 2.82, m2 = 3.07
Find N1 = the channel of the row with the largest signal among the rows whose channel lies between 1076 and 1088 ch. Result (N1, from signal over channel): 1077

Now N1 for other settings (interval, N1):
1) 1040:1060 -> 1051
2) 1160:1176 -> 1175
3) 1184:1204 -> 1197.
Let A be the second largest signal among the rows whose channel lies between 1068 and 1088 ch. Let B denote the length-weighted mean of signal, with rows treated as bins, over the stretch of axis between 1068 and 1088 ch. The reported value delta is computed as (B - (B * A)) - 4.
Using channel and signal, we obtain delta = -10.5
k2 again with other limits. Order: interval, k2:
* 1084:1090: 5.8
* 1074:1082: 10.5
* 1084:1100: 9.7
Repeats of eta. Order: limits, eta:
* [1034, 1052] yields 3.3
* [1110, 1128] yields 3.4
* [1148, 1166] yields 2.7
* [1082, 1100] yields 2.8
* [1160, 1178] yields 2.5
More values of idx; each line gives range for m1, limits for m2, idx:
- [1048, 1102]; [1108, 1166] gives 0.3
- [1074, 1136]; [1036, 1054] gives 0.1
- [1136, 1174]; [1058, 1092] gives -0.3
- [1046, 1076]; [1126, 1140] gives 0.5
